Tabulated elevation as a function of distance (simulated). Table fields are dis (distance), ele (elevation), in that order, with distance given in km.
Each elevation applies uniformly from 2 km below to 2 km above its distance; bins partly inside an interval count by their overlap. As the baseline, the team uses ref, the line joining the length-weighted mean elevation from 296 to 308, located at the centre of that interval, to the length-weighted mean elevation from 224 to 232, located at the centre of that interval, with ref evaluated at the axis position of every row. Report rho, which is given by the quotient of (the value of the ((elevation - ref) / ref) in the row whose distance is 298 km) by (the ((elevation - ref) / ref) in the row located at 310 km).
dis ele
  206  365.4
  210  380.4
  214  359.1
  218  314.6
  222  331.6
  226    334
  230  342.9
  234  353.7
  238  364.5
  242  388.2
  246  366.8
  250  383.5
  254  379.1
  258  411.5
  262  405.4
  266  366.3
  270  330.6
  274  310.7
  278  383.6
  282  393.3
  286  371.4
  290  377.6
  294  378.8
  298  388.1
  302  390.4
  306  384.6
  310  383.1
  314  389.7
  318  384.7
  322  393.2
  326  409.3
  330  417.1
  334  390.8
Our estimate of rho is 0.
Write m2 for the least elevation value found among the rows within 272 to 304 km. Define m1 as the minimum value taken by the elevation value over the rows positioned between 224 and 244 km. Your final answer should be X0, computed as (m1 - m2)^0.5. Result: 4.8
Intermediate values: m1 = 334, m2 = 310.7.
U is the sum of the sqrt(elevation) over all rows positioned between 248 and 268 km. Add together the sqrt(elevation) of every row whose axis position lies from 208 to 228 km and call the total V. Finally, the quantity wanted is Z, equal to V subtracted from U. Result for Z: 6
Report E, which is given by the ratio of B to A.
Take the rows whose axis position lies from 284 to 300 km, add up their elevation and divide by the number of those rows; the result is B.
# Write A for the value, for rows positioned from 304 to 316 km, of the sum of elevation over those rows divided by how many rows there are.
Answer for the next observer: 0.98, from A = 386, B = 379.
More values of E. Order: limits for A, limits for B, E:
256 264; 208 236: 0.85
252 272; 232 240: 0.95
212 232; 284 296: 1.12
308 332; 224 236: 0.87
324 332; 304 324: 0.94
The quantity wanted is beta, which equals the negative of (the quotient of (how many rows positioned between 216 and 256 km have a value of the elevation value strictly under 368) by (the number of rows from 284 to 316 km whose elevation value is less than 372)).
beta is -7.0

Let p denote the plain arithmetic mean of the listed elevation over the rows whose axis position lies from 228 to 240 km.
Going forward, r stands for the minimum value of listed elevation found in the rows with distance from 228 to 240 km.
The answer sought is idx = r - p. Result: -11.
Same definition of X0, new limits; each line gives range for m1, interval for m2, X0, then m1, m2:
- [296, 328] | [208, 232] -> 8.3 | 383.1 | 314.6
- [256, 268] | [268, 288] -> 7.5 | 366.3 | 310.7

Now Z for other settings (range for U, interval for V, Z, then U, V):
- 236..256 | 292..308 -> 18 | 97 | 79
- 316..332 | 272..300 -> -55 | 80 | 135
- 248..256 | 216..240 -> -72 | 39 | 111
